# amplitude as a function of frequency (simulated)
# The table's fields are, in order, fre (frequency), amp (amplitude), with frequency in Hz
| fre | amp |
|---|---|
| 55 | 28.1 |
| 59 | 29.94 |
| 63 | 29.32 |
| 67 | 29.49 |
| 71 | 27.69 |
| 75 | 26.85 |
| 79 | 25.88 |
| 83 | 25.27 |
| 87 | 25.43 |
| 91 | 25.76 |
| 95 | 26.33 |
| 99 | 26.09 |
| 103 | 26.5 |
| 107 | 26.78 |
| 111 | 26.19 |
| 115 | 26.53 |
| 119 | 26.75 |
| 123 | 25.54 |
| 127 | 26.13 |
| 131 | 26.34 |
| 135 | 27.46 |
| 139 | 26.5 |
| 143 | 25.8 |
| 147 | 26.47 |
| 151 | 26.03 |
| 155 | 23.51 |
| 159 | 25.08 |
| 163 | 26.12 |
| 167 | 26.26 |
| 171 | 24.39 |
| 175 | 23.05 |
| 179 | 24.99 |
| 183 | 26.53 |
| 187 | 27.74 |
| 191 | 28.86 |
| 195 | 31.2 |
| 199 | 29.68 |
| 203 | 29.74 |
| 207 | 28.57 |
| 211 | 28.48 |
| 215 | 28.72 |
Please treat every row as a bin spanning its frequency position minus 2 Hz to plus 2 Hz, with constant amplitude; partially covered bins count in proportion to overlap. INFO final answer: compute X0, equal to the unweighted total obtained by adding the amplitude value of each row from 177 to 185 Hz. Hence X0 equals 51.5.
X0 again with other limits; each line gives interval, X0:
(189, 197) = 60.1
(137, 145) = 52.3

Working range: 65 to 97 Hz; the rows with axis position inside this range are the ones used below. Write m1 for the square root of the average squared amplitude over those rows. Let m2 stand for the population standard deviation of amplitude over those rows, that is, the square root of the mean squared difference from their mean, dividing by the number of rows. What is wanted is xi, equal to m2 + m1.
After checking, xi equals 27.9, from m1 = 26.6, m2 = 1.3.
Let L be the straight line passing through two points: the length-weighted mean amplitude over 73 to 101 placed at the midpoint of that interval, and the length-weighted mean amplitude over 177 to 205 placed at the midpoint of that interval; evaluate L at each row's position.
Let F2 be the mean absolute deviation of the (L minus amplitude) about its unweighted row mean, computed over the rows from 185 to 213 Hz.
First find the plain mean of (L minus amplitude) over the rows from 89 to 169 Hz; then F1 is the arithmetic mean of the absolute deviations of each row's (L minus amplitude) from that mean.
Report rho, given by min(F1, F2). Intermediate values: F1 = 0.82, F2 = 0.9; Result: 0.82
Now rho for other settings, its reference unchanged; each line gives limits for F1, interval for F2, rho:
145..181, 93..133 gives 0.40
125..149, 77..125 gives 0.34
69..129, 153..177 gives 0.54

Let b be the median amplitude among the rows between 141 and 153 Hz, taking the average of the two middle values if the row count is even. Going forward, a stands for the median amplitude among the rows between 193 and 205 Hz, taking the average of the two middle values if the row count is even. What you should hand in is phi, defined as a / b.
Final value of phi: 1.14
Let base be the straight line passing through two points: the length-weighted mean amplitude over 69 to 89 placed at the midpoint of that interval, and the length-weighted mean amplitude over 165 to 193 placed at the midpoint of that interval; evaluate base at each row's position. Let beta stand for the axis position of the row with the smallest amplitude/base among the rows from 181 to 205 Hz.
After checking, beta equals 183 Hz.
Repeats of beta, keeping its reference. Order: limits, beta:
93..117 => 99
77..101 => 83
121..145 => 123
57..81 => 79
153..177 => 175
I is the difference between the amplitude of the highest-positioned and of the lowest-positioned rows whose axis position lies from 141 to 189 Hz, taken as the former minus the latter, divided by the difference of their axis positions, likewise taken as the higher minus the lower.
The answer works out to 0.04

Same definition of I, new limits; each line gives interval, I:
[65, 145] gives -0.05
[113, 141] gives 0.00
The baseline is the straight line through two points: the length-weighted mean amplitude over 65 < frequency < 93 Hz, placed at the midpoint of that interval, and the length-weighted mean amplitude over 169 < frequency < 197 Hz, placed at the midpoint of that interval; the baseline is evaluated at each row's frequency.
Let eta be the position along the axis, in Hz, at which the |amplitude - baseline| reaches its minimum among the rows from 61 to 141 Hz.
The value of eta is 119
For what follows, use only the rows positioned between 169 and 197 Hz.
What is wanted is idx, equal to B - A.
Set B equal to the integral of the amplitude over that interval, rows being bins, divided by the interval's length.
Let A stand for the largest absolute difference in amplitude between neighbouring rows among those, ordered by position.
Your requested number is 24.3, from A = 2.3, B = 26.7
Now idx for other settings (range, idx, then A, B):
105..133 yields 25.1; 1.2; 26.3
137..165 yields 23.1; 2.5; 25.6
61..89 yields 25.3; 1.8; 27.1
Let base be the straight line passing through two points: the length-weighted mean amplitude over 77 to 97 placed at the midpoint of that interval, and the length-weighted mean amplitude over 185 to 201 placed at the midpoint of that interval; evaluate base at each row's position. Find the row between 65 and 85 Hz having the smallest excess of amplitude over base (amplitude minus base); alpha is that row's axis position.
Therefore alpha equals 83 Hz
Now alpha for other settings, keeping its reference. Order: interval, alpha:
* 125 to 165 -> 155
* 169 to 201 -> 175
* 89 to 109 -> 91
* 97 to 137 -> 123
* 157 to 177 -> 175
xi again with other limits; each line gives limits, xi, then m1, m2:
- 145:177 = 26.4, 25.1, 1.2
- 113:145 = 26.9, 26.4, 0.6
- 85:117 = 26.6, 26.2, 0.4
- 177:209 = 30.3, 28.5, 1.8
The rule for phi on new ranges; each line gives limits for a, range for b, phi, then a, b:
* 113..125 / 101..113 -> 1.00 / 26.5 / 26.5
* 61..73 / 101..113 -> 1.11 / 29.3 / 26.5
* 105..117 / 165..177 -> 1.09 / 26.5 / 24.4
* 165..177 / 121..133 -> 0.93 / 24.4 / 26.1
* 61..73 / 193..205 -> 0.99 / 29.3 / 29.7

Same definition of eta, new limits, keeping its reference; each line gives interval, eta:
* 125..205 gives 183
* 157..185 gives 183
